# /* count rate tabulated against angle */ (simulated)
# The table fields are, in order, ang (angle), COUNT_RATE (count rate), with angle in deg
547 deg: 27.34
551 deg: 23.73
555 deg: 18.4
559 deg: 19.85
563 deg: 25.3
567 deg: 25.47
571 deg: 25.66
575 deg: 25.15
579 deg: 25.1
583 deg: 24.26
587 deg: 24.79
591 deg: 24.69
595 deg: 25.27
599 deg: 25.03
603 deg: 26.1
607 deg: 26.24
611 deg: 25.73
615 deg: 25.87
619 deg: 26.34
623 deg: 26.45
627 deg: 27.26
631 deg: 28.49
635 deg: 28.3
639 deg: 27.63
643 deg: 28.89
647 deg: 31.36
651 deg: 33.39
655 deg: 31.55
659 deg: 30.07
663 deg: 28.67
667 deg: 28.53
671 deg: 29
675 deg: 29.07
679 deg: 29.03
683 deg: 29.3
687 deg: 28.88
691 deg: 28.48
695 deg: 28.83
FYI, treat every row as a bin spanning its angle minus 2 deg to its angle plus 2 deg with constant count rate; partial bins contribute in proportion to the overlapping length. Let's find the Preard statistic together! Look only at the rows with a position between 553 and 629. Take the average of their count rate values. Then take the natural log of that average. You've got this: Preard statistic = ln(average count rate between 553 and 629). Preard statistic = 3.21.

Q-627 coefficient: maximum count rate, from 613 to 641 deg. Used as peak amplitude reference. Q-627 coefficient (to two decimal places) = 28.49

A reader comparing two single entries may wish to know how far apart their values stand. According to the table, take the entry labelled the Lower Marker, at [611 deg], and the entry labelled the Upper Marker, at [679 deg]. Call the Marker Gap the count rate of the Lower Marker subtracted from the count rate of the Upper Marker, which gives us 3.3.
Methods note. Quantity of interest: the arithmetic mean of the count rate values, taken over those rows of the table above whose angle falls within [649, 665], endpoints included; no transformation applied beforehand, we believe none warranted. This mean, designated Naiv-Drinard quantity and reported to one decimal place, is 30.9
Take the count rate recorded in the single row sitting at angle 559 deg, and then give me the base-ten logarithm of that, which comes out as 1.30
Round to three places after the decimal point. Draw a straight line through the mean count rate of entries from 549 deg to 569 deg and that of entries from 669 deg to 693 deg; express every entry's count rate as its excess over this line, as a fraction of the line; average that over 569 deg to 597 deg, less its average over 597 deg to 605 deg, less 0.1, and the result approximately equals -0.083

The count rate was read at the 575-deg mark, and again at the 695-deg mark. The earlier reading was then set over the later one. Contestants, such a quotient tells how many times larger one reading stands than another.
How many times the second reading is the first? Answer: 0.87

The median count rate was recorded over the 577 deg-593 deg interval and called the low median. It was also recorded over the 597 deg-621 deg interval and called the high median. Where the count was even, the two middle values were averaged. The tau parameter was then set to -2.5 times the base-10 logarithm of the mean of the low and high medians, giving -3.51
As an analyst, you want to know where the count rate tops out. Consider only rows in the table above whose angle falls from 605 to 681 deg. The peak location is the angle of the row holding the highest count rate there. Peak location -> 651 deg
